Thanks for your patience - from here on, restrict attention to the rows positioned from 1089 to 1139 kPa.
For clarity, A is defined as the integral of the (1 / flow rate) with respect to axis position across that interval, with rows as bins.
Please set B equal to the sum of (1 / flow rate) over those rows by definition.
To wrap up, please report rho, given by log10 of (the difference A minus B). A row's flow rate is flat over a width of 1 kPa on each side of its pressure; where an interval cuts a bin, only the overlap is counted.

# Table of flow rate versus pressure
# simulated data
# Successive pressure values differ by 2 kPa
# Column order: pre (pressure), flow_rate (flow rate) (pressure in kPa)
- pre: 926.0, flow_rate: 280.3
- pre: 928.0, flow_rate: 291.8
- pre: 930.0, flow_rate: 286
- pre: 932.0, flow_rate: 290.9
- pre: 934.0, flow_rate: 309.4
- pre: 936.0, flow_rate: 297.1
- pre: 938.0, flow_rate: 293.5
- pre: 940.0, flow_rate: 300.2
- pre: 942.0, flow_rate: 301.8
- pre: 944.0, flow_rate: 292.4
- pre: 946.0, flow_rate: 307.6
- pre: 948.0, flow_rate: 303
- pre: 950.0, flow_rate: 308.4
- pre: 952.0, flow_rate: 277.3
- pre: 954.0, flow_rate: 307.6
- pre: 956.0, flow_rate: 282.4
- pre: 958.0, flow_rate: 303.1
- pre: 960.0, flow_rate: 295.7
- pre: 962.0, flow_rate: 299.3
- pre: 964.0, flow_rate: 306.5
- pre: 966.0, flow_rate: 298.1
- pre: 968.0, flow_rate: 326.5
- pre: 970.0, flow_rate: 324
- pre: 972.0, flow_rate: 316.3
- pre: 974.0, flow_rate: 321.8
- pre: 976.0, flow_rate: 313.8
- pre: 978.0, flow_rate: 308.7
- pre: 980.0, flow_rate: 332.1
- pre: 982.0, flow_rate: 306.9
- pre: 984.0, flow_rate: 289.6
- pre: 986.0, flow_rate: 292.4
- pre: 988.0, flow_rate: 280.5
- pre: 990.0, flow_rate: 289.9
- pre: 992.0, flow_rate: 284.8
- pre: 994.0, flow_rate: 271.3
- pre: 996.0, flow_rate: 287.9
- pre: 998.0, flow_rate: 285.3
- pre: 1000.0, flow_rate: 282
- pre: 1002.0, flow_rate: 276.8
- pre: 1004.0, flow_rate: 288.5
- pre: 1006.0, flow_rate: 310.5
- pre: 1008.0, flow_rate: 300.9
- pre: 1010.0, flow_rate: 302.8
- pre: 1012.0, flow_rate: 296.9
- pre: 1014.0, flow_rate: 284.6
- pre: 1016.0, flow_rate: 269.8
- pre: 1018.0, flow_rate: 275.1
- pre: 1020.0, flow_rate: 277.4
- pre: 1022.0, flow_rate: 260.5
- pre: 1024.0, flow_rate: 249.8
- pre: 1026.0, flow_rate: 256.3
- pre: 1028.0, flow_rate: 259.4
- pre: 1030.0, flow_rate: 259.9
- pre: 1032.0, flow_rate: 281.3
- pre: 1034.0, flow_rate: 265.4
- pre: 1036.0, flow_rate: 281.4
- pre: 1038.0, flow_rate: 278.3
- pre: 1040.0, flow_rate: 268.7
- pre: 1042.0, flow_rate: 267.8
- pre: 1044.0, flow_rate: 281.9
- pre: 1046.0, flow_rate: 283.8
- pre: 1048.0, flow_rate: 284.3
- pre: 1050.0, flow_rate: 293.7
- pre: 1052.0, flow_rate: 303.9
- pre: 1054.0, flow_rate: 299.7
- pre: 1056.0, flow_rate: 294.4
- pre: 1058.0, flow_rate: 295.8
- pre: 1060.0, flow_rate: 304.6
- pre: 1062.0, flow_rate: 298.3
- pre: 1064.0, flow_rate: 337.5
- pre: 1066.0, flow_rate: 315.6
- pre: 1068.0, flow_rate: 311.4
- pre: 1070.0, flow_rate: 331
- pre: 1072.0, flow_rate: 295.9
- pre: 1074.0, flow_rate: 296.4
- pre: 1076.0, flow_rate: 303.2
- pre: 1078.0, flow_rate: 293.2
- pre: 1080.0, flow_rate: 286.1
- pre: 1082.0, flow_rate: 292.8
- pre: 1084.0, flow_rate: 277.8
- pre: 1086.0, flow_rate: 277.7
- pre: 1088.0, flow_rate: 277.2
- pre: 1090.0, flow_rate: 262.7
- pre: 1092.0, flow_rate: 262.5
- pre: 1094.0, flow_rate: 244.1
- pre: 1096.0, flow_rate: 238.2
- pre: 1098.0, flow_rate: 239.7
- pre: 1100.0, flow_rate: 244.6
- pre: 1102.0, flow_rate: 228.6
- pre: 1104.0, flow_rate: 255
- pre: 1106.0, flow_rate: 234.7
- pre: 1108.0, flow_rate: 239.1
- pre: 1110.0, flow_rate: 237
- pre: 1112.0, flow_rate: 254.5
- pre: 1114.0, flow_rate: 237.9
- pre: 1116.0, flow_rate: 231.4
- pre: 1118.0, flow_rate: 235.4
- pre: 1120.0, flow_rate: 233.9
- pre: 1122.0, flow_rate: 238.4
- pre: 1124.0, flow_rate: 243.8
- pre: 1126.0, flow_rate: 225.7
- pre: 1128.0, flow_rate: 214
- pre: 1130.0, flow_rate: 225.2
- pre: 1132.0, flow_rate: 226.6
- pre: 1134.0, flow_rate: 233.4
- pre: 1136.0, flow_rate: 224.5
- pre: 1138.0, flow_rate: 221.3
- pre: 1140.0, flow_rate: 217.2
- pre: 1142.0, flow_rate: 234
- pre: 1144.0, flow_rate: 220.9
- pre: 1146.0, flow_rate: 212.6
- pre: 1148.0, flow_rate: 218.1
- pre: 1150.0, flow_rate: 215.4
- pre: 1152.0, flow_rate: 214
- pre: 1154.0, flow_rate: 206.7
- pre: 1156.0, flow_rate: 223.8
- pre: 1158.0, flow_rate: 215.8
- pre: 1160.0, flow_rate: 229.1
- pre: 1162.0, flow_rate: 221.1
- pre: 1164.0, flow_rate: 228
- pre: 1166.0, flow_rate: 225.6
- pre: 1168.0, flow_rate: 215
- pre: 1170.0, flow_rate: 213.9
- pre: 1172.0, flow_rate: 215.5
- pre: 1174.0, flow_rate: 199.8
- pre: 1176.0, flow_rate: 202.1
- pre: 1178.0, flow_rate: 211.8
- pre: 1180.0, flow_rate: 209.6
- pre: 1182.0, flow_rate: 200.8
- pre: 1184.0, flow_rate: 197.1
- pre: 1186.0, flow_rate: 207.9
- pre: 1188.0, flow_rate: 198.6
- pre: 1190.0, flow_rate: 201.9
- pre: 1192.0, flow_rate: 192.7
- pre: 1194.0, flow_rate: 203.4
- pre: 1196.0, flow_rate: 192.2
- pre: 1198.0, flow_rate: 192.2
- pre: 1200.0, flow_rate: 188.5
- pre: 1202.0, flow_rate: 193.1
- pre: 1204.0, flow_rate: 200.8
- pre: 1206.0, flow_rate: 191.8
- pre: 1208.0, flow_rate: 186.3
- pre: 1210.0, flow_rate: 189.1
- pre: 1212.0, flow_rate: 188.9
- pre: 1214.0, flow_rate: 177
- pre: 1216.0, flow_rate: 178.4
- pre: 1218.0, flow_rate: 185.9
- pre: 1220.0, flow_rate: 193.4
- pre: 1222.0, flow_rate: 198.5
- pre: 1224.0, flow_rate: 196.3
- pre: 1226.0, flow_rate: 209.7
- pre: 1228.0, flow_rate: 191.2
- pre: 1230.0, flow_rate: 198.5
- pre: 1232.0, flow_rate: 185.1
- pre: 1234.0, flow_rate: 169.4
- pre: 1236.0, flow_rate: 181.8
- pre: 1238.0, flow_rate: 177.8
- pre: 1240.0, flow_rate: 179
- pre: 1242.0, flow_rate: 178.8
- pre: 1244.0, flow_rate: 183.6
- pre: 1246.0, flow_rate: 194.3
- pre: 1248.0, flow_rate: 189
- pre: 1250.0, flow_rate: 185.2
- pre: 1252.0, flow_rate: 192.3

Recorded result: -0.98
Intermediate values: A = 0.21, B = 0.11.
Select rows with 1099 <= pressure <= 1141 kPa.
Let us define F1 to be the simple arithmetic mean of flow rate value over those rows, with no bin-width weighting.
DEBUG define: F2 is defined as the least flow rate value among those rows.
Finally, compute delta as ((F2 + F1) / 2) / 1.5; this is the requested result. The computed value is 149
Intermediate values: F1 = 233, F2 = 214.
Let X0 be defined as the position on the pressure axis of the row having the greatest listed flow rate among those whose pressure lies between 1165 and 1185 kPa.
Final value 1166.0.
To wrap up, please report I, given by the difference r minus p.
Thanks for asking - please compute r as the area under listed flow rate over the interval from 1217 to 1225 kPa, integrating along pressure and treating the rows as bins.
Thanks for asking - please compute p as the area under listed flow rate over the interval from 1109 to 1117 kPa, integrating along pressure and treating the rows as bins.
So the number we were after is -373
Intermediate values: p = 1922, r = 1548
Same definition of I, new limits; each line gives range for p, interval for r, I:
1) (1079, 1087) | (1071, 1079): 109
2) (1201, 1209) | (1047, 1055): 819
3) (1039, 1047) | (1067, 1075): 265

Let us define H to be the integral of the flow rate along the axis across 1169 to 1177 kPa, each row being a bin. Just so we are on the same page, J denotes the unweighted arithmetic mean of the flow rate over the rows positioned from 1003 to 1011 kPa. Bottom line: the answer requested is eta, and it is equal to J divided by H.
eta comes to 0.181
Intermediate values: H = 1663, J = 301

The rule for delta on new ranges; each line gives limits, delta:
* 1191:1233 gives 123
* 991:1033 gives 176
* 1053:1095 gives 179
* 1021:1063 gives 176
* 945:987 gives 194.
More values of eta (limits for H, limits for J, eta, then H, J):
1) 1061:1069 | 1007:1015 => 0.117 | 2526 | 296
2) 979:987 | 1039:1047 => 0.113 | 2442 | 276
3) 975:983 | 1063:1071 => 0.128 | 2523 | 324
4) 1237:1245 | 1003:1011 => 0.209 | 1438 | 301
